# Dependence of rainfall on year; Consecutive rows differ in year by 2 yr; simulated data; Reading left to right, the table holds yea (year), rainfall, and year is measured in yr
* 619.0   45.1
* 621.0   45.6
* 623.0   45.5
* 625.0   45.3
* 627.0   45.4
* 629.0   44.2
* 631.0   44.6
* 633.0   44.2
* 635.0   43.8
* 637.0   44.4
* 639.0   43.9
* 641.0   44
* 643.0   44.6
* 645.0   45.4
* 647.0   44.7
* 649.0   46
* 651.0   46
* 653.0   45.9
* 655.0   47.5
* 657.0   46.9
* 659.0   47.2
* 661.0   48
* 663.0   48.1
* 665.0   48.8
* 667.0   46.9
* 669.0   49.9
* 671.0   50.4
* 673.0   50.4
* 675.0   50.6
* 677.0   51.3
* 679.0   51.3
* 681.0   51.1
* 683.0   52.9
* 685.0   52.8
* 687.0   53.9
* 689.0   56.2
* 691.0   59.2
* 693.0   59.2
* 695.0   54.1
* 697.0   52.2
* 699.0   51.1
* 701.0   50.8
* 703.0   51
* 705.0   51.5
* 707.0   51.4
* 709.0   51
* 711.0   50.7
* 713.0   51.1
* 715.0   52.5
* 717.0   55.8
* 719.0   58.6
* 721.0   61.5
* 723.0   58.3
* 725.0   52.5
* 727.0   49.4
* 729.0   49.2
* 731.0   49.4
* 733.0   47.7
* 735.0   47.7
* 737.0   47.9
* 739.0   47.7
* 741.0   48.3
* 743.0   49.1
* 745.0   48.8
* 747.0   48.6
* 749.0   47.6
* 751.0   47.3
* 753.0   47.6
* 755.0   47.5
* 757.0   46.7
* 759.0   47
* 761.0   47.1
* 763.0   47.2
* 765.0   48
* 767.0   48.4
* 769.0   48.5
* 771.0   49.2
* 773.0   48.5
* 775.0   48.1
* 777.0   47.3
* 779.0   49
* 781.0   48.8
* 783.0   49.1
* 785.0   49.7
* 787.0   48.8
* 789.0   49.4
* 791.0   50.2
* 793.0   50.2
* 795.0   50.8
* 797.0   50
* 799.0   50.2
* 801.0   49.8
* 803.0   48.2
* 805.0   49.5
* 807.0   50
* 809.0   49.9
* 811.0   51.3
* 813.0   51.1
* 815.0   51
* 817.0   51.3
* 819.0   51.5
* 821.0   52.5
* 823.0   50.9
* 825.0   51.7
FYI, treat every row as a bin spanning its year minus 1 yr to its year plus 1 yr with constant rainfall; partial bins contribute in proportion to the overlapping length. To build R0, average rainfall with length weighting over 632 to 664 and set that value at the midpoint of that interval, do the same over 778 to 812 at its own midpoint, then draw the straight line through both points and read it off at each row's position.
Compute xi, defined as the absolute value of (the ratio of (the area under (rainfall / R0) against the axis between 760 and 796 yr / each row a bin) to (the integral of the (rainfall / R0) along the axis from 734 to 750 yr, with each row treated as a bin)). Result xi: 2.2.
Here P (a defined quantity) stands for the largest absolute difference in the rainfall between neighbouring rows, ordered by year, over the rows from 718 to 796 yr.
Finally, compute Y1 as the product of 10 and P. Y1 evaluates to 58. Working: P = 5.8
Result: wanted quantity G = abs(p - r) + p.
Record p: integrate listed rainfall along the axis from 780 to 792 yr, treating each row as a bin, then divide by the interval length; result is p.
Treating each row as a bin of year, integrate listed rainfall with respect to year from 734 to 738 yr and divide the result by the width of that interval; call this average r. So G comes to 50.9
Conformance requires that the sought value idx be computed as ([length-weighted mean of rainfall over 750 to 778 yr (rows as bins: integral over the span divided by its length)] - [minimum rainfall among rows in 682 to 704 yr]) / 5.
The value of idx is -0.6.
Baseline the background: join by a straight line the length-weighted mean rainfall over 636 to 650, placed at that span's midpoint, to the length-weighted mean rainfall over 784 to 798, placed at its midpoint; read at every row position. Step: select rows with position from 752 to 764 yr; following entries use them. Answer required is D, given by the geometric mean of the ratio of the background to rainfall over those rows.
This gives 1.03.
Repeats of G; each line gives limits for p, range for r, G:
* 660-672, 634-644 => 53.2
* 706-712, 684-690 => 54.3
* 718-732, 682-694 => 55.7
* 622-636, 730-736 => 48.3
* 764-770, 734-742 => 48.7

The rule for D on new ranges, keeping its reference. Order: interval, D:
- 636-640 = 1.01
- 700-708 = 0.92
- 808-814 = 1.00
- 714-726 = 0.84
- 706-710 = 0.92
